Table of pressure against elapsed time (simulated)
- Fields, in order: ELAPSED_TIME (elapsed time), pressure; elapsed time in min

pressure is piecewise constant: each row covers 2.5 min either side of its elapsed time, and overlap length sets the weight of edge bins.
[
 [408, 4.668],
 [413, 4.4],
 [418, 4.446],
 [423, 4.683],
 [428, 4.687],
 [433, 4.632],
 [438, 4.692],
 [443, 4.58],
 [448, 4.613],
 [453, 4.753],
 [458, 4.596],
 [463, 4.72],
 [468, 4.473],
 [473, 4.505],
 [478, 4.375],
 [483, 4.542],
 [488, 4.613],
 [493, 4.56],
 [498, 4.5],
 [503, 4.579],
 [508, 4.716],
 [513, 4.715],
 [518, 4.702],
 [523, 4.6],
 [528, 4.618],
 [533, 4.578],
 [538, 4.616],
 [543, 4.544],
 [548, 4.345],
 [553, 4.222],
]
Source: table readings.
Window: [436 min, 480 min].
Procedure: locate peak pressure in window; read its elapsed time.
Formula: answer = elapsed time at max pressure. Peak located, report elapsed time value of 453 min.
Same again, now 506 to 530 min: 508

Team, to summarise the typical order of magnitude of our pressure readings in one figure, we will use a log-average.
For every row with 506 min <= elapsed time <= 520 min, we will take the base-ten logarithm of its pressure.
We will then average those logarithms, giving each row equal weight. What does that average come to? 0.673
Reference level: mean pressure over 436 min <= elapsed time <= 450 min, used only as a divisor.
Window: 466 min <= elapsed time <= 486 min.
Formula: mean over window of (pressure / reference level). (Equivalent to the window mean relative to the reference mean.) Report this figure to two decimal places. 0.97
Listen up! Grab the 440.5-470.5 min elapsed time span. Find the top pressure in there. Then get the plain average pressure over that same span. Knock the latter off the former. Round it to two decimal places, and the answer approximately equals 0.13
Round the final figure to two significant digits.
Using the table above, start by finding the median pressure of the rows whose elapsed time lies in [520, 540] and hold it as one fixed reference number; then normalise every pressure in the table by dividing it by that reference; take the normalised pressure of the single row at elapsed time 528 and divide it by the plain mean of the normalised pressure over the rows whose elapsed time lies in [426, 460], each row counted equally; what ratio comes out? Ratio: 0.99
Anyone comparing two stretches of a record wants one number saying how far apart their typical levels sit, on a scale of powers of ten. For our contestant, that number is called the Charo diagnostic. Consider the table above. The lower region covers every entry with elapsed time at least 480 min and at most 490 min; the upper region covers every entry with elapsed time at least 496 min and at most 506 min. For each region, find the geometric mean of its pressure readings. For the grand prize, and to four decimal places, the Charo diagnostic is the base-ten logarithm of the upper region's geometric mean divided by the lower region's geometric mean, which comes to -0.0036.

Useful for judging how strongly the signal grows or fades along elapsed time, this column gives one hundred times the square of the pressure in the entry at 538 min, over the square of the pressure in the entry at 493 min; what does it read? 102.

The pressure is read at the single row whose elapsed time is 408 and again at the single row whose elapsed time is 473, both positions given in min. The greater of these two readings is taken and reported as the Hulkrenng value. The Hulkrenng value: 4.67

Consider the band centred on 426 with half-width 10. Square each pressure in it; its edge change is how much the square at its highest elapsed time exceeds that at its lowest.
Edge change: 1.7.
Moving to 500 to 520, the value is 1.1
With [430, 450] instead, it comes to -0.2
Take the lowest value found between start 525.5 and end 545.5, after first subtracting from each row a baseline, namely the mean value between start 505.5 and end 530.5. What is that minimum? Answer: -0.13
